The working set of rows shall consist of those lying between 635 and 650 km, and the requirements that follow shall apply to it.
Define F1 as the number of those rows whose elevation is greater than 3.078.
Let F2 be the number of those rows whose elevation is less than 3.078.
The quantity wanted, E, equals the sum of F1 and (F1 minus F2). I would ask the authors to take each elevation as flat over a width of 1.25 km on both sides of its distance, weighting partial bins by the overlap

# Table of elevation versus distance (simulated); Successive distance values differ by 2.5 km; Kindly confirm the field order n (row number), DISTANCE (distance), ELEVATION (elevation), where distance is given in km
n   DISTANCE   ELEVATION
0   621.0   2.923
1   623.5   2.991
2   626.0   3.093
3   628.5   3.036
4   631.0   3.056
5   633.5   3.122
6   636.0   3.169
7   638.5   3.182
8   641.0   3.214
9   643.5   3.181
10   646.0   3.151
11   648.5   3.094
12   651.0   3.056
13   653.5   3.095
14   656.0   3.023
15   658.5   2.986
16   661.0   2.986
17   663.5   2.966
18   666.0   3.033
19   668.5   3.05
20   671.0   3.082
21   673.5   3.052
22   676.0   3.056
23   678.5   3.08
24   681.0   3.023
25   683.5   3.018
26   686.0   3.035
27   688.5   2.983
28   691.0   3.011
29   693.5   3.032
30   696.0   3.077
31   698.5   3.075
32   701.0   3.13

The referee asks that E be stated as 12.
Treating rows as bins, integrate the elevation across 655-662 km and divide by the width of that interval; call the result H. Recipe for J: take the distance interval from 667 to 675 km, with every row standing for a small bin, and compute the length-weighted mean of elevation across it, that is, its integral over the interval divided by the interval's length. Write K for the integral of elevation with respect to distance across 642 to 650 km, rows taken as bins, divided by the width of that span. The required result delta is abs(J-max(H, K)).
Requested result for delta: 0.08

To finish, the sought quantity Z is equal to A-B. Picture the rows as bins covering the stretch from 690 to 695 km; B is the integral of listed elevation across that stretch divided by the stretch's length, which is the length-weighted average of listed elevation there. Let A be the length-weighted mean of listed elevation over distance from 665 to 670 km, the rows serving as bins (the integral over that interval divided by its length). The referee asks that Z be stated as 0.019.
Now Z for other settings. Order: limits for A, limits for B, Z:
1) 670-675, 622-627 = 0.032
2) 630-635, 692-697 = 0.043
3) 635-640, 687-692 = 0.180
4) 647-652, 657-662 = 0.092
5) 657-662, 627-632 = -0.060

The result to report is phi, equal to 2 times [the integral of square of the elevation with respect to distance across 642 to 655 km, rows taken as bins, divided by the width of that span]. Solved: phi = 19.4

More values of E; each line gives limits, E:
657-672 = -3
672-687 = -3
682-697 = -6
